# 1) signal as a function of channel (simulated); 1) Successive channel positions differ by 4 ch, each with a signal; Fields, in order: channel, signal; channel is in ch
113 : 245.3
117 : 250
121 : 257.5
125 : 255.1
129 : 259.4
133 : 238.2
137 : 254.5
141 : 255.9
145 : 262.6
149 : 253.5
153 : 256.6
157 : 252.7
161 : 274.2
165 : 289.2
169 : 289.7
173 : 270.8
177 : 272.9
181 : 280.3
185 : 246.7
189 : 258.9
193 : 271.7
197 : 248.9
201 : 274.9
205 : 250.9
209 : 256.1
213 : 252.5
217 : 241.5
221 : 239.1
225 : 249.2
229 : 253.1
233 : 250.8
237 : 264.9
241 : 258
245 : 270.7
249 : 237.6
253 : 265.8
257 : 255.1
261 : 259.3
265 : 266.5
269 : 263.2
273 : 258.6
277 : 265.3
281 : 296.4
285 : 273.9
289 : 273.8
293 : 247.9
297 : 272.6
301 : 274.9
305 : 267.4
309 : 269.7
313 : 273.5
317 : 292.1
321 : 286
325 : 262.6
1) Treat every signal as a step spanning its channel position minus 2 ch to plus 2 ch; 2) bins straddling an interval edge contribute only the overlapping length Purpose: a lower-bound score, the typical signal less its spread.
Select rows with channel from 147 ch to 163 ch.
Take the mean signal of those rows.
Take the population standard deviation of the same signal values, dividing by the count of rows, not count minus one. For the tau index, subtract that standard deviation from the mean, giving 250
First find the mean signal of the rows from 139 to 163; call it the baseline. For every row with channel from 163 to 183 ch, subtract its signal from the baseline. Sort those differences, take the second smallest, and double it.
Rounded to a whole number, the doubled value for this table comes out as -60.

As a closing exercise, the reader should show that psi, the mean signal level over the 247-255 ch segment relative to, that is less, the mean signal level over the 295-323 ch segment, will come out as -25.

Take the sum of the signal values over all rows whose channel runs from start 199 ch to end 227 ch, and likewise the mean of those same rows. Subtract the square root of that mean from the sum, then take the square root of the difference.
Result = 41.8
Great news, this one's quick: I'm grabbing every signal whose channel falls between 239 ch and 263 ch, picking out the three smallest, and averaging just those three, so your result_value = 250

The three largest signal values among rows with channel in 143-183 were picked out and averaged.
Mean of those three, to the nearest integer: 286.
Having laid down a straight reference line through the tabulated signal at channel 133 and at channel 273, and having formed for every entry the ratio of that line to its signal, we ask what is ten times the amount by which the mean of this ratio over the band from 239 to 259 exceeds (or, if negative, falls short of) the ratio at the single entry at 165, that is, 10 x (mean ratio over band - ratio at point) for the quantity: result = 1.5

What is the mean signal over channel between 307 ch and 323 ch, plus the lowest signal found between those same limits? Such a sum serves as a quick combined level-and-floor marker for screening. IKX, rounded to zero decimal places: 550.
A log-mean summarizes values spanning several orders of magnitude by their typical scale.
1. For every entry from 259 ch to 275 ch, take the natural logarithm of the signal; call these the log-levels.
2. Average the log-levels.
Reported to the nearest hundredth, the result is 5.57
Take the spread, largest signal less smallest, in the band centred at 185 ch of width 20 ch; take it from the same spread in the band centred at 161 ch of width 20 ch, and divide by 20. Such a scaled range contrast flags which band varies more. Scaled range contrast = 0.2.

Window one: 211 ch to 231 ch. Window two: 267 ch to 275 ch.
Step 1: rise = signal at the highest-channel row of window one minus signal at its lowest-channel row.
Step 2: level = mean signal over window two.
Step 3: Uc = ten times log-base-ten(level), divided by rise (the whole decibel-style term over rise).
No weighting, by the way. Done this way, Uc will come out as 40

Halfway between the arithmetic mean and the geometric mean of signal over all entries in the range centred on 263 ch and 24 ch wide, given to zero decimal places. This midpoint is 261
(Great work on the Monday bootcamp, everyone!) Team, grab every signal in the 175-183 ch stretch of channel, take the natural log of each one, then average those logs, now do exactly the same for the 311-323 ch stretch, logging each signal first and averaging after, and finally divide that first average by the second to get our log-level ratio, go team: 1.00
